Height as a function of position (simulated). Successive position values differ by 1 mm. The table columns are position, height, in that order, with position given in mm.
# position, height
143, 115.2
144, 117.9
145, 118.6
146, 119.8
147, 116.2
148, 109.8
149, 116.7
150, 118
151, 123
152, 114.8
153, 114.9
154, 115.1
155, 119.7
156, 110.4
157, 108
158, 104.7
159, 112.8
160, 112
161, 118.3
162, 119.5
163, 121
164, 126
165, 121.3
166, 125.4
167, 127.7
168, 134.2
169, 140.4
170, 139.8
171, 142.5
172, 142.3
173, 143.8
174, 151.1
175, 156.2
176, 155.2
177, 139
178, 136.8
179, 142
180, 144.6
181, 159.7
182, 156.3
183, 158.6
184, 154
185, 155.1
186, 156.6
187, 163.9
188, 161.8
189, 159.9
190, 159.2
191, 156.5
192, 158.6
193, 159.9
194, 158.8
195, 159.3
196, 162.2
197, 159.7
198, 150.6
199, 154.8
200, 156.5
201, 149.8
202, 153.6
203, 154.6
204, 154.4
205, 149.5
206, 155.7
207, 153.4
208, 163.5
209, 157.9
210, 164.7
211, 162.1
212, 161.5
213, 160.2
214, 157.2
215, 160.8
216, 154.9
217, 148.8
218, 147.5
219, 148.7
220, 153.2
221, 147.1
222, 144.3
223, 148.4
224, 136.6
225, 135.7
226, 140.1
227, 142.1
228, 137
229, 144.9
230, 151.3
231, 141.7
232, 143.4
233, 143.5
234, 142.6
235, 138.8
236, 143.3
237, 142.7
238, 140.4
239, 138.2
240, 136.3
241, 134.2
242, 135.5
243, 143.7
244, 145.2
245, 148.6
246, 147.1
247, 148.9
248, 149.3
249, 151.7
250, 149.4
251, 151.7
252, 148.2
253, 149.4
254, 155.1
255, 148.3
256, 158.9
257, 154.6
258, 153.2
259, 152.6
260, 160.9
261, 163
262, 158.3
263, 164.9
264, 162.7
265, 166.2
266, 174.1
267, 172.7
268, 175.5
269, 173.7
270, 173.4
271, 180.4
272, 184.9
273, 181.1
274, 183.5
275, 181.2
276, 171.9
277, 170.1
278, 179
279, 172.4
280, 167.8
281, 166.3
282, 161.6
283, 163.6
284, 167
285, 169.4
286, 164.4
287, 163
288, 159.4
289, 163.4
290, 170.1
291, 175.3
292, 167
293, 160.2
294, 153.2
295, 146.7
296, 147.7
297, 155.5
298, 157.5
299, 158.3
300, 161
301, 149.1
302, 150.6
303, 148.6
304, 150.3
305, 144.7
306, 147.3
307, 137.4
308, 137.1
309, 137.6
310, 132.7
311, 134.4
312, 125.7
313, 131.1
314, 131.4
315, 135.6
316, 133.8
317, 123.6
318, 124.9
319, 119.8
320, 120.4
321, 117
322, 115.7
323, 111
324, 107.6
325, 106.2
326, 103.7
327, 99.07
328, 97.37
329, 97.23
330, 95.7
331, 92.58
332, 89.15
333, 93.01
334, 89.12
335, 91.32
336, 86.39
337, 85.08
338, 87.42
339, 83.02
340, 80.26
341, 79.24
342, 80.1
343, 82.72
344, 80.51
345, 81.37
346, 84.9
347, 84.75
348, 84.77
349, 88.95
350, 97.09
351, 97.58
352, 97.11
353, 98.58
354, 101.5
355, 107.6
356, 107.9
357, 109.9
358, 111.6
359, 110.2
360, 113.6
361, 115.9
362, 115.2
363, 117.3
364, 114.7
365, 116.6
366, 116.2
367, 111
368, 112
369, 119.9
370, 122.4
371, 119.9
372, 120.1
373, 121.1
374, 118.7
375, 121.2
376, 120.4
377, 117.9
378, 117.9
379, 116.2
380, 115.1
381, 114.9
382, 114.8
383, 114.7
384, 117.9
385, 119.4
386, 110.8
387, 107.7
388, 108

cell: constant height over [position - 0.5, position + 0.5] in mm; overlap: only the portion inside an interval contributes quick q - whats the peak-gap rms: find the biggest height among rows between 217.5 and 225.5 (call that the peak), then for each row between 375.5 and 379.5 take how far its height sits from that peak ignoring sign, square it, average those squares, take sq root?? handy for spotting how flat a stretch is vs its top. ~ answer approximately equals 35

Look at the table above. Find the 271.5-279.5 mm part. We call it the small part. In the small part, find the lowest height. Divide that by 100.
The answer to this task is 1.7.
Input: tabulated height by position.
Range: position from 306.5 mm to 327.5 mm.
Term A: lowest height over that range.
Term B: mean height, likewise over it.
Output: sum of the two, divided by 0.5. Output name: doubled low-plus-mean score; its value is 444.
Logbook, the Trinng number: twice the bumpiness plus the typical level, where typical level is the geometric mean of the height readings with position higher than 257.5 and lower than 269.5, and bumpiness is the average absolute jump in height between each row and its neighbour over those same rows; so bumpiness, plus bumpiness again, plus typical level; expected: 172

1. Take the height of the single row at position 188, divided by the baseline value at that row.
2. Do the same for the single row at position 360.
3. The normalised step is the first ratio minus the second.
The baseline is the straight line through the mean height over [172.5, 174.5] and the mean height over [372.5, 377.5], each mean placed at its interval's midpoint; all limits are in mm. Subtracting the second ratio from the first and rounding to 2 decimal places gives 0.18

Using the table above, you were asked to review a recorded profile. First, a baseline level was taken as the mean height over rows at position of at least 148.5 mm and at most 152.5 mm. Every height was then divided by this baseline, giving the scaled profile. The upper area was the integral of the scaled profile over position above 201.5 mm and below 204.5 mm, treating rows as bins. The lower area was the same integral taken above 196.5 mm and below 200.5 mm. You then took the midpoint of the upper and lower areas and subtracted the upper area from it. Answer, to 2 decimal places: 0.67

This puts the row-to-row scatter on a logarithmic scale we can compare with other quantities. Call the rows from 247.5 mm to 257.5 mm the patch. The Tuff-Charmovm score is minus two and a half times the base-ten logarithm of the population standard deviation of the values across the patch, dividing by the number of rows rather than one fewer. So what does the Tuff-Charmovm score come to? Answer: -1.31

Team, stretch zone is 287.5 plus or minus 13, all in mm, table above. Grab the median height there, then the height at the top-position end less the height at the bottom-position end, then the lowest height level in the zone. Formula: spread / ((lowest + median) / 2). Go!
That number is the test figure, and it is -0.1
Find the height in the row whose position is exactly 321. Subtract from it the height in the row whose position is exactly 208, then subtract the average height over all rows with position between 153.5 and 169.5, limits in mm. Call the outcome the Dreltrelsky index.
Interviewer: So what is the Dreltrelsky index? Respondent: -166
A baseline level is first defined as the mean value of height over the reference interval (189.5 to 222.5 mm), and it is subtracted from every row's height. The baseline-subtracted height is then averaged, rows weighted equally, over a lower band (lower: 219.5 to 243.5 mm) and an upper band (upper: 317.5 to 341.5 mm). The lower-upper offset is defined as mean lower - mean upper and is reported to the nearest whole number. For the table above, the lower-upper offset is 43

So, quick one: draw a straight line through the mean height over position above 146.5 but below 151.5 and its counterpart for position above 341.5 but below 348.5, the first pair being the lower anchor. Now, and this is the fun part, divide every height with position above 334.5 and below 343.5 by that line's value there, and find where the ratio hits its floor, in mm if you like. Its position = 341 mm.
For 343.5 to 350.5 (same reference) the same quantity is 344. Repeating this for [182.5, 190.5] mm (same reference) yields 184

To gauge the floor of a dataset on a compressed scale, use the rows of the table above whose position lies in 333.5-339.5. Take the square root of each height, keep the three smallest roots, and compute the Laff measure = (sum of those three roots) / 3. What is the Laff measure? 9.2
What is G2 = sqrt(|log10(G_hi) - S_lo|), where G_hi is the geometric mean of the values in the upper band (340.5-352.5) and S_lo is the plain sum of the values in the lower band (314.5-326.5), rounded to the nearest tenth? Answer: 37.6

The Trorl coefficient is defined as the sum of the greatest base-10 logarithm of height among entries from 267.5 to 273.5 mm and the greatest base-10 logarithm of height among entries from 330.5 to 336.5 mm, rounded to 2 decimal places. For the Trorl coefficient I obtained 4.24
